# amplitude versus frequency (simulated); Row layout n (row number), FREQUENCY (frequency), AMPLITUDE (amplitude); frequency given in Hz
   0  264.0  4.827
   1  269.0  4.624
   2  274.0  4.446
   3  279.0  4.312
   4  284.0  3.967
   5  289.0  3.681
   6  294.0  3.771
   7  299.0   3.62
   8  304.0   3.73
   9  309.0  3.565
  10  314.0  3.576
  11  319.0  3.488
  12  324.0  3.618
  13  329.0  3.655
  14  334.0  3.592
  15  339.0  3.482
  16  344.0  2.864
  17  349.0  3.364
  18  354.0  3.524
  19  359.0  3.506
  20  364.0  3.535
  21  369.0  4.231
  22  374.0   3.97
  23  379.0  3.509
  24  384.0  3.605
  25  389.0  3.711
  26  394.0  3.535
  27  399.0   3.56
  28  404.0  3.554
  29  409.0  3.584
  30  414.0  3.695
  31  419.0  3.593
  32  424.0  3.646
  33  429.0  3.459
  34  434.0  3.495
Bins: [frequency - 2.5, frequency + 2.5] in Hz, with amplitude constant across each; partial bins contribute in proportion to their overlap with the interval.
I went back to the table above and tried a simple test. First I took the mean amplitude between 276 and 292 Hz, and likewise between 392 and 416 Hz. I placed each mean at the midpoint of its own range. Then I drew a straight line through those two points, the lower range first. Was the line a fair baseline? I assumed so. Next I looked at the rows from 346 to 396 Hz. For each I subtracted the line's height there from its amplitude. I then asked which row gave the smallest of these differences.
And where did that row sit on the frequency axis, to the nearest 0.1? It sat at 349.0 Hz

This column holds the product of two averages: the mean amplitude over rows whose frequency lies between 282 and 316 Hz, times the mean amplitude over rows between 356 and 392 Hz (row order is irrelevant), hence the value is 13.8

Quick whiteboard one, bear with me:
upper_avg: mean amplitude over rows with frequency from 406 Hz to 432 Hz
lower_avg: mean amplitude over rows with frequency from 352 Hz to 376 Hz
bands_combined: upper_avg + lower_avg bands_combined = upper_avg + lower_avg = 7.35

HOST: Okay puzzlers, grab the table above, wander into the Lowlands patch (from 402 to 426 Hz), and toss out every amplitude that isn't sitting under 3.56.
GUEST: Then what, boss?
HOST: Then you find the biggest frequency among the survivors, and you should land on 404.0 Hz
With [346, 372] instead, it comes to 364.0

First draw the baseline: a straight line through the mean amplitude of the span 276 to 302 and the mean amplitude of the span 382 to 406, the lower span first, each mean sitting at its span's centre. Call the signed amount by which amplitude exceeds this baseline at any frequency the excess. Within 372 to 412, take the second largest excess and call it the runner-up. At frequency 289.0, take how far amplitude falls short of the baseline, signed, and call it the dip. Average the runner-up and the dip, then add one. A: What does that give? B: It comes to 1.15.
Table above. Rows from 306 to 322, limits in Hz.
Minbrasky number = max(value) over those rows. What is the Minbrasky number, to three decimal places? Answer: 3.576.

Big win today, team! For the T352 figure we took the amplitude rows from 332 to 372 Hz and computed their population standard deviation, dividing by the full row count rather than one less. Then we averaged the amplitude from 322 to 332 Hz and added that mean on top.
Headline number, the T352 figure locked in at 4.0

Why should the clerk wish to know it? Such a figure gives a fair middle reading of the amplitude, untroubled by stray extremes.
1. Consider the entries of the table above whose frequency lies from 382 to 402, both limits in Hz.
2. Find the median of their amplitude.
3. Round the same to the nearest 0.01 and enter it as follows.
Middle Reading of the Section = 3.58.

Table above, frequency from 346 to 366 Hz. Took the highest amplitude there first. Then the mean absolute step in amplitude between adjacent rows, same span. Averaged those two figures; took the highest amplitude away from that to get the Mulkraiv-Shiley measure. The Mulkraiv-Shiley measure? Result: -1.73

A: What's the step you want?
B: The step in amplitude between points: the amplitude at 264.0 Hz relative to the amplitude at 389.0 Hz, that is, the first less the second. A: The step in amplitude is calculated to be 1.1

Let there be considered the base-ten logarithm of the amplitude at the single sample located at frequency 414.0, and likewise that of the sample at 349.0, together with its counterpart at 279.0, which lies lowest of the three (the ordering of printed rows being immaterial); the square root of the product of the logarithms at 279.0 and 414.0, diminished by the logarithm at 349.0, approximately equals 0.073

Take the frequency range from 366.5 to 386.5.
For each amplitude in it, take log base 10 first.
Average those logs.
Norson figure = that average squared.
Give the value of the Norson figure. 0.339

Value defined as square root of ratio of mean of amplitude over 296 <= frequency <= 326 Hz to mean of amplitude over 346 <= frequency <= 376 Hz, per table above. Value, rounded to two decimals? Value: 0.99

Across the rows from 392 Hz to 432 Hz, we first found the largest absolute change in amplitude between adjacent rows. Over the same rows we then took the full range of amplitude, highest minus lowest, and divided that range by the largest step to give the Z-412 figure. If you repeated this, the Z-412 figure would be 1.26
